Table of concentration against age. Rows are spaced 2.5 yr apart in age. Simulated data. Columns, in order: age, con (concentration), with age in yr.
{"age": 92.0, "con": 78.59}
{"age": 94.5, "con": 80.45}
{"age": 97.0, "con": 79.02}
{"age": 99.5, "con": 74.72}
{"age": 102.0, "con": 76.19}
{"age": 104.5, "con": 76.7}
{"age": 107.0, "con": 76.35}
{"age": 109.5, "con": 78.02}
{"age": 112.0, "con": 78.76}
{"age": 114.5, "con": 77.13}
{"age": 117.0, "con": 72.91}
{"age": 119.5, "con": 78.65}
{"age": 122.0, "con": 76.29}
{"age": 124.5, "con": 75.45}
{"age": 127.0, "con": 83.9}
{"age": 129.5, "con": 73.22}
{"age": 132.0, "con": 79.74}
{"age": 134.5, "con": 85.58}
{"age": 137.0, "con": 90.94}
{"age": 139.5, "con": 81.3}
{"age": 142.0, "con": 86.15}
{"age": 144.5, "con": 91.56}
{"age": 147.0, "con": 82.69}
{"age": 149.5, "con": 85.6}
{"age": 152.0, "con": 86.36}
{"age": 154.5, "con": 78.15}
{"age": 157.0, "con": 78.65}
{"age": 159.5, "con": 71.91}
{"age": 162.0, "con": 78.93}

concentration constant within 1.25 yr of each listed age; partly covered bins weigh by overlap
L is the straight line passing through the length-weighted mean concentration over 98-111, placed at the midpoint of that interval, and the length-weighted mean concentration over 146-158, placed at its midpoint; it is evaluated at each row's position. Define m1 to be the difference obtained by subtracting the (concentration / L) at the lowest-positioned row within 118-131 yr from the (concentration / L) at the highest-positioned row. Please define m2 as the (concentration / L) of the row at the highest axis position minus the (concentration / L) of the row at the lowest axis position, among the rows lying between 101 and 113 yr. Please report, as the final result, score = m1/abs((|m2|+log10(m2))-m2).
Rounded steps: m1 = -0.08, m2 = 0.017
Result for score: -0.05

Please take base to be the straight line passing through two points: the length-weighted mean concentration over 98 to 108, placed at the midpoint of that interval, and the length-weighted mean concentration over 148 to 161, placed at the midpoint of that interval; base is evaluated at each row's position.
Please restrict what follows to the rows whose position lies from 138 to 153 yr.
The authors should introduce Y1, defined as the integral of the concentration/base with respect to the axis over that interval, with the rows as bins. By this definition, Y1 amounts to 16.2 yr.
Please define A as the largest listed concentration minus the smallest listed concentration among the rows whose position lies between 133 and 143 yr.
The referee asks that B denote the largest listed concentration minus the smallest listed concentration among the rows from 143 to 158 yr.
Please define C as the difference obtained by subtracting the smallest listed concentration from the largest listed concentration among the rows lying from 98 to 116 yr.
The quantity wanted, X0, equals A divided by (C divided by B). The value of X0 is 32.0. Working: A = 9.6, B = 13.4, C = 4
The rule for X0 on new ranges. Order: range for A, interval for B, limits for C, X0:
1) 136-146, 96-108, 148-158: 5.4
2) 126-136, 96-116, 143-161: 2.7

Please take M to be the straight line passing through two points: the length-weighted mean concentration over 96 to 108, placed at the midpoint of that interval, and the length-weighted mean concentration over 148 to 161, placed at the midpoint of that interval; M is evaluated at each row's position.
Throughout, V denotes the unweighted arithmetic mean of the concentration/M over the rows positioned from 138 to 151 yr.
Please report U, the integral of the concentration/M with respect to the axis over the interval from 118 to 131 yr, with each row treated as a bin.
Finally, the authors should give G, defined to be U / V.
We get 12.0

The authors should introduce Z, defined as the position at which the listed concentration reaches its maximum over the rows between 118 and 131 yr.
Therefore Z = 127.0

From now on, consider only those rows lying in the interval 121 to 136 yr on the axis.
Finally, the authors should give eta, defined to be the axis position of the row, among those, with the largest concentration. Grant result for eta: 134.5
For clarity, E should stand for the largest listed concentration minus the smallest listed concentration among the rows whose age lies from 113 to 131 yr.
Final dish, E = 11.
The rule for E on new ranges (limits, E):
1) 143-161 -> 20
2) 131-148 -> 12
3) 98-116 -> 4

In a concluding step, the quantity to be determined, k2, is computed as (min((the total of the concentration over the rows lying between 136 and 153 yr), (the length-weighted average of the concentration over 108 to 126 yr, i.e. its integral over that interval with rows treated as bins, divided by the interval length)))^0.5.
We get 8.77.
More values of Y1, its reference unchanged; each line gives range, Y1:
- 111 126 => 14.9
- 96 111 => 15.1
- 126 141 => 15.8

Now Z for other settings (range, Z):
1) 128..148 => 144.5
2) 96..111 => 97.0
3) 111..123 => 112.0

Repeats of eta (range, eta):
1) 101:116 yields 112.0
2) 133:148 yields 144.5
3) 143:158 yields 144.5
